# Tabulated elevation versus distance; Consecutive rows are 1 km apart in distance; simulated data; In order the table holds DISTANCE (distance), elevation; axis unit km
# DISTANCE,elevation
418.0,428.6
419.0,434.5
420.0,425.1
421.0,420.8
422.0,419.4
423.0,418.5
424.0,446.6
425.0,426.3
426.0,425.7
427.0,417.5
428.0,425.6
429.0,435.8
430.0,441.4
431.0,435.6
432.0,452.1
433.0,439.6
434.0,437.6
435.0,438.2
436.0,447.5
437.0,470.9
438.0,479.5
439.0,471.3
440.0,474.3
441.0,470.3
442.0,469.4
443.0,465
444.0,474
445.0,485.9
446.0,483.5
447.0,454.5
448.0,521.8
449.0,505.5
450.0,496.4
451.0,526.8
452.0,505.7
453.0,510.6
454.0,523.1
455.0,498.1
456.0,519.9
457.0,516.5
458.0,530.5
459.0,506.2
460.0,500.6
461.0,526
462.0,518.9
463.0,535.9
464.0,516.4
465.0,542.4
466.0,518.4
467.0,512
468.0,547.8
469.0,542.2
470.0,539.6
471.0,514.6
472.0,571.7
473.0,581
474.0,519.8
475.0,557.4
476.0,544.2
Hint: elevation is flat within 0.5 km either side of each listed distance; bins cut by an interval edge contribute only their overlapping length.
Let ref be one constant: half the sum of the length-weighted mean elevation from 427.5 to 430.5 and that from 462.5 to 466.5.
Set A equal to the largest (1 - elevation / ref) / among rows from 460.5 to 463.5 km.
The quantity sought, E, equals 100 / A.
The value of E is -1279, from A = -0.078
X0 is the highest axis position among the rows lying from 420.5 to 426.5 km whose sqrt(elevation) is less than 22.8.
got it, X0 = 426.0 km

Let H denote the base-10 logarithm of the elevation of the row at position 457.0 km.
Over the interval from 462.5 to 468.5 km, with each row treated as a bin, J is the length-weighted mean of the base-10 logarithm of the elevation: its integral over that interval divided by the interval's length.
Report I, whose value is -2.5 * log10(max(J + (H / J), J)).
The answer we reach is -1.426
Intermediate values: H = 2.71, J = 2.72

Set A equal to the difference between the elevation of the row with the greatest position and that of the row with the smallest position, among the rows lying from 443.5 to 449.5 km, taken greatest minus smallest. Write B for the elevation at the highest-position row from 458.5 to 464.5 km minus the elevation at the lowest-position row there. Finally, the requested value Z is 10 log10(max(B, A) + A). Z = 18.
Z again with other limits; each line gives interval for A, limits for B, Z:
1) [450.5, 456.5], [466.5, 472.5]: 17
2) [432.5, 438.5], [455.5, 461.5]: 19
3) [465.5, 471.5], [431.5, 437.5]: 12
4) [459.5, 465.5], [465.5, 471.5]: 19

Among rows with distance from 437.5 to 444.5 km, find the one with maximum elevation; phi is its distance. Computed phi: 438.0 km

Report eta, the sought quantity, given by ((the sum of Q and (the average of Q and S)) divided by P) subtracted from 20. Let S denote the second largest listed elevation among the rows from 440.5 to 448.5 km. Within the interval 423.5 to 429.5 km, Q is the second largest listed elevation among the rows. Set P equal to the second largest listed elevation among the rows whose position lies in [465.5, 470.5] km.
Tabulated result 18.3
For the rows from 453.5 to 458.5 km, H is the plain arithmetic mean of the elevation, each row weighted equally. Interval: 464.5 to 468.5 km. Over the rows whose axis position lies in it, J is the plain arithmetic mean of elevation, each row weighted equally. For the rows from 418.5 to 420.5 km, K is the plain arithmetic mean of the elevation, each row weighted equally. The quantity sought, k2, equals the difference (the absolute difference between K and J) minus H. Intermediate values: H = 518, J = 530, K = 430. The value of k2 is -417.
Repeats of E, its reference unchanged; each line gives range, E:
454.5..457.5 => -2860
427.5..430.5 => 864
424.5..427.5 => 755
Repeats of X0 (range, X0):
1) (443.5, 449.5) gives 449.0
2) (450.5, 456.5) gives 455.0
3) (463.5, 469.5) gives 467.0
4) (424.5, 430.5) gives 430.0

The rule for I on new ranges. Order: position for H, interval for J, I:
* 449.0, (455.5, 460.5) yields -1.423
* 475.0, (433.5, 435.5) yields -1.415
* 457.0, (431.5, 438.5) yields -1.414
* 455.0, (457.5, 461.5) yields -1.423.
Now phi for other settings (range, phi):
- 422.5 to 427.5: 424.0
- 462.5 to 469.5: 468.0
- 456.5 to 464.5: 463.0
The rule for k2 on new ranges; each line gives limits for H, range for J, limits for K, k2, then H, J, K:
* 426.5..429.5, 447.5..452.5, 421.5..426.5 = -342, 426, 511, 427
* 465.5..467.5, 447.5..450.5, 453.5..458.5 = -505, 515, 508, 518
